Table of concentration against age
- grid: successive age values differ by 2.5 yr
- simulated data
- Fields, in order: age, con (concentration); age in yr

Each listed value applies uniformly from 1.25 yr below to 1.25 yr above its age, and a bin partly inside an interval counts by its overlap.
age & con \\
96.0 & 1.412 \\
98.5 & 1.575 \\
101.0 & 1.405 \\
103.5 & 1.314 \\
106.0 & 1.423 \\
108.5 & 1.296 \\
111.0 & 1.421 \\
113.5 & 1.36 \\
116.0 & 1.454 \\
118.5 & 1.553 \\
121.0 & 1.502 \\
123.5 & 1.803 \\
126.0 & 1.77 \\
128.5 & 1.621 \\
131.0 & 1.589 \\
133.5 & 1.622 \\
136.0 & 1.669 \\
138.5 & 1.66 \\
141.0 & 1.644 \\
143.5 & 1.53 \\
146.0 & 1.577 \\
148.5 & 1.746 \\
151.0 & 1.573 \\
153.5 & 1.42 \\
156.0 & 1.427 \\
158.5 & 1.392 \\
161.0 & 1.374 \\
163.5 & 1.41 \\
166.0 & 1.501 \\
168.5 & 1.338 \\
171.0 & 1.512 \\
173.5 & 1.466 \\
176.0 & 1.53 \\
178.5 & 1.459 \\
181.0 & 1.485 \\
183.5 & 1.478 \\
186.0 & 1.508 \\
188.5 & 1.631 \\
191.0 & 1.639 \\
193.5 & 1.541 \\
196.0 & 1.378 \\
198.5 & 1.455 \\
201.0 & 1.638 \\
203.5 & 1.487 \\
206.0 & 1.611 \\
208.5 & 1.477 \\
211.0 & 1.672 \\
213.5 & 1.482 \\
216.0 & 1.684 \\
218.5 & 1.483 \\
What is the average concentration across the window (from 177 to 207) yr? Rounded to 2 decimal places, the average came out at 1.53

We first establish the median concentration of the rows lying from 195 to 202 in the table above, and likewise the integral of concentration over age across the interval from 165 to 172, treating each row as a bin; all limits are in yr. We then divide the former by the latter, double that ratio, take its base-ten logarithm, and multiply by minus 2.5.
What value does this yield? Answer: 1.4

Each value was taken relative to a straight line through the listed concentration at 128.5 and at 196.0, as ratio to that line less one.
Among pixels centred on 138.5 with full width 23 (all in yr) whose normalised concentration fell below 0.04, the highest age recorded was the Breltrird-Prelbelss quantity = 146.0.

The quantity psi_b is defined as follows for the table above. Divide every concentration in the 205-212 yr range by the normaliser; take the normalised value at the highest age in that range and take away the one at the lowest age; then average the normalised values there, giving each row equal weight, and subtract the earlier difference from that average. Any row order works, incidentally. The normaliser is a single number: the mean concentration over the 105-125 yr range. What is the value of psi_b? 1.03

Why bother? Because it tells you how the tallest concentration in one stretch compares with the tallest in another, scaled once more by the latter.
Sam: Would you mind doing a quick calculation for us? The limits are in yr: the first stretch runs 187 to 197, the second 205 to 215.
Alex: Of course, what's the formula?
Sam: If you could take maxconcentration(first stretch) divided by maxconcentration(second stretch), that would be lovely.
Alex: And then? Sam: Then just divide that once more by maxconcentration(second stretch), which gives 0.59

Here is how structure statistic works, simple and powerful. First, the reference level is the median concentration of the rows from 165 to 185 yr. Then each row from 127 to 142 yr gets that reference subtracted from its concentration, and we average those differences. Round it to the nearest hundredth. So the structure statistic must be 0.15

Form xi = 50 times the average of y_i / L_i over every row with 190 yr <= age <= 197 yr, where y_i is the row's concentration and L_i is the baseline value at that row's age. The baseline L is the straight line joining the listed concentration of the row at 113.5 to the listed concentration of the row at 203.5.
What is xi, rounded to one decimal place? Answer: 51.6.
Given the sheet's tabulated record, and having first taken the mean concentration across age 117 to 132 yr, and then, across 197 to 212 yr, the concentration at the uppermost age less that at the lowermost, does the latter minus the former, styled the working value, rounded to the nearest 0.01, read -1.42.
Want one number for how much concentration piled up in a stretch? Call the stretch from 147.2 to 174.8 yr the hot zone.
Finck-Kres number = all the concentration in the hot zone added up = 16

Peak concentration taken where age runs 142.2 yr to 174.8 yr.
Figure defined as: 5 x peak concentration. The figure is 8.7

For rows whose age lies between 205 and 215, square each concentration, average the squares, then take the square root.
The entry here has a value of 1.56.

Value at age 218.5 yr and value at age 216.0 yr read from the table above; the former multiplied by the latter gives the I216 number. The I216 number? 2.50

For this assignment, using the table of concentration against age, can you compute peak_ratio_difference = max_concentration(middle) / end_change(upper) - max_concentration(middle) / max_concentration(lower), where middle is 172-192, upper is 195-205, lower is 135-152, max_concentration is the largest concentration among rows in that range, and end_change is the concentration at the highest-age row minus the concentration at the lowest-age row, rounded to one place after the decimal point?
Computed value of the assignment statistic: 14.1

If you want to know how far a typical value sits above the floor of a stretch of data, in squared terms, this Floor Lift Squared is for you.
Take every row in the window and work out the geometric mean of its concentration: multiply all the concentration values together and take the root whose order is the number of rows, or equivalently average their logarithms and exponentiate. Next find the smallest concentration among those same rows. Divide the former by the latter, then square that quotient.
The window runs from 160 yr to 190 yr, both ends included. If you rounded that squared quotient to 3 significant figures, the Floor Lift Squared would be 1.21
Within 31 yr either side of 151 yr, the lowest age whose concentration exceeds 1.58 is 123.5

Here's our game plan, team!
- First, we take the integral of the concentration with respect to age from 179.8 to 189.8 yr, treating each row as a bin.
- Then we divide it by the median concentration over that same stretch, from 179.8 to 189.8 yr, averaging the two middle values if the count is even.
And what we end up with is 10.2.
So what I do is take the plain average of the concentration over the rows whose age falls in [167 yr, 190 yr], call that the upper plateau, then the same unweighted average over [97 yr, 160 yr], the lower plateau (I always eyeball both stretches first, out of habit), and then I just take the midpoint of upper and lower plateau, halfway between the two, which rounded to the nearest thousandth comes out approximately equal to 1.512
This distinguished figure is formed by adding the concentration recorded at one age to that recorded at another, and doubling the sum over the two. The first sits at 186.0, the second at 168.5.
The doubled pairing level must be 5.69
